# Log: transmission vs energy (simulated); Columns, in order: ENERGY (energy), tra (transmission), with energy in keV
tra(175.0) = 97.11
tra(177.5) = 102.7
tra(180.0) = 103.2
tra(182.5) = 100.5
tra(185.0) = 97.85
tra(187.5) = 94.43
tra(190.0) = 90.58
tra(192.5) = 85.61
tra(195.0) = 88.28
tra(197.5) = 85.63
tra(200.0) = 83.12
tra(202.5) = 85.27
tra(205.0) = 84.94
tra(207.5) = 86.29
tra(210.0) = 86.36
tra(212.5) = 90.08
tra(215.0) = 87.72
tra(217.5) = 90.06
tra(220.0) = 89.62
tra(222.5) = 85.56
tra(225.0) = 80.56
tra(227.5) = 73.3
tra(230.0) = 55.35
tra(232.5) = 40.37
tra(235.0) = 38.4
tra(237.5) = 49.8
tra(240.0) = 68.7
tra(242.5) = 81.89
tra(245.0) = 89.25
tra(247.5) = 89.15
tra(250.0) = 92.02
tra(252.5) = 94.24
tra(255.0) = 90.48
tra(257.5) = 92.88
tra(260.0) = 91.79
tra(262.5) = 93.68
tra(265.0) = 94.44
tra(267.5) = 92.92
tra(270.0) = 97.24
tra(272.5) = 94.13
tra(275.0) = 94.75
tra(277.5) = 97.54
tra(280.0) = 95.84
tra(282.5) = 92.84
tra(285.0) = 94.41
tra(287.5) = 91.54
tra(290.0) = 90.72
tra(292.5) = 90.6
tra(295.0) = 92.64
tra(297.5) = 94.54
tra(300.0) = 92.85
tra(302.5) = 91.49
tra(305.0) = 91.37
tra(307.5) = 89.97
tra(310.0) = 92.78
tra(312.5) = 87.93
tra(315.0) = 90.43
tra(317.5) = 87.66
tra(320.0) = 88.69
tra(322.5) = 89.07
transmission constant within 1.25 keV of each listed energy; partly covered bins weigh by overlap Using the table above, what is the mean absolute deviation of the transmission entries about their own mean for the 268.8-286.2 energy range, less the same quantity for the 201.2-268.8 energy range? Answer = -11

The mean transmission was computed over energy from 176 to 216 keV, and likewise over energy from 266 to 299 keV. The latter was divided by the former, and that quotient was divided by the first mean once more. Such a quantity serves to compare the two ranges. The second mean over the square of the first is 0.0114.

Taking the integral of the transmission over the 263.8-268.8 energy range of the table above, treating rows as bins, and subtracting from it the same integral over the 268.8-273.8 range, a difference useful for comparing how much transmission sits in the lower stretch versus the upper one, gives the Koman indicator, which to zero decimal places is -10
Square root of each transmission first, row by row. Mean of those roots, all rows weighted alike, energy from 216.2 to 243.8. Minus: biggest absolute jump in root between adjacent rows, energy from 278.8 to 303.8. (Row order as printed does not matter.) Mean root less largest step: 8.04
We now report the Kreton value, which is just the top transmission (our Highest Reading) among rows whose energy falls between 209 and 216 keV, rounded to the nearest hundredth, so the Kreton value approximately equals 90.08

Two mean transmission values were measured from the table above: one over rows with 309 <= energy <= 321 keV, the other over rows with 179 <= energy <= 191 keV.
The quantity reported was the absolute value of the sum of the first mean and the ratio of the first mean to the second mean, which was 90.4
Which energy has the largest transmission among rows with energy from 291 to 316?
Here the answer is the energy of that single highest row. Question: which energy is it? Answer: 297.5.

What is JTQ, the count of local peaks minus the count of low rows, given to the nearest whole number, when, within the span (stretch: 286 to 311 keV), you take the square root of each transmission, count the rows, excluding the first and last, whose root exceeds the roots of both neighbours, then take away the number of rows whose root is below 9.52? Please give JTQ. -1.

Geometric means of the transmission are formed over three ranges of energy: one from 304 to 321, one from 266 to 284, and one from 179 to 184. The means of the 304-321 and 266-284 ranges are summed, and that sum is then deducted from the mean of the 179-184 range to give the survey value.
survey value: -83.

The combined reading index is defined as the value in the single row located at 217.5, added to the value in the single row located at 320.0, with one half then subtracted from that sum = 178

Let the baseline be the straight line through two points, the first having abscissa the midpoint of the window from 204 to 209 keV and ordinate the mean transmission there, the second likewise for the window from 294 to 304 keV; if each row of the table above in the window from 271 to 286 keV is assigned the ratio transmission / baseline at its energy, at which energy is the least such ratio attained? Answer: 282.5 keV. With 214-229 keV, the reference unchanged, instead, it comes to 227.5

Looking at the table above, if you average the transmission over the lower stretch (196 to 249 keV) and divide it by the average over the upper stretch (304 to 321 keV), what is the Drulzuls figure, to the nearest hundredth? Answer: 0.86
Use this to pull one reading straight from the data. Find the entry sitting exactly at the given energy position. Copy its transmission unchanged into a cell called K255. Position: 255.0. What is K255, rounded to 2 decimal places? 90.48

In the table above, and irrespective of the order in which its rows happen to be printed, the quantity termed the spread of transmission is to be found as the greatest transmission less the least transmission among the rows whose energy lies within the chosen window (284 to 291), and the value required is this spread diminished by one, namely 2.7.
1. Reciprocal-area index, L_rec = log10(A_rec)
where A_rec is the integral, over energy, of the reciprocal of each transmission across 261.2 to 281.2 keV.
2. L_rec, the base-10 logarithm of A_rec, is -0.677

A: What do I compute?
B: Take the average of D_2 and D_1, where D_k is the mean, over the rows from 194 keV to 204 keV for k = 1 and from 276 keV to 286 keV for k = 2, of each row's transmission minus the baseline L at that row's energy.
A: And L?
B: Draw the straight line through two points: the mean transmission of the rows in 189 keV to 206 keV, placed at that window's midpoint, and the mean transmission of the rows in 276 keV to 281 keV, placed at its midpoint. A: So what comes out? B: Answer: -1.3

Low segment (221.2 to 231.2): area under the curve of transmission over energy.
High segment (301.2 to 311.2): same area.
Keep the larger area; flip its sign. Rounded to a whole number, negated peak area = -914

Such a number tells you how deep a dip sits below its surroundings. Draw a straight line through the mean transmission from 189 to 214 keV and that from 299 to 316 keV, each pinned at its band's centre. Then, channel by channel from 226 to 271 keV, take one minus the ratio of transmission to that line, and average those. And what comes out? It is 0.107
